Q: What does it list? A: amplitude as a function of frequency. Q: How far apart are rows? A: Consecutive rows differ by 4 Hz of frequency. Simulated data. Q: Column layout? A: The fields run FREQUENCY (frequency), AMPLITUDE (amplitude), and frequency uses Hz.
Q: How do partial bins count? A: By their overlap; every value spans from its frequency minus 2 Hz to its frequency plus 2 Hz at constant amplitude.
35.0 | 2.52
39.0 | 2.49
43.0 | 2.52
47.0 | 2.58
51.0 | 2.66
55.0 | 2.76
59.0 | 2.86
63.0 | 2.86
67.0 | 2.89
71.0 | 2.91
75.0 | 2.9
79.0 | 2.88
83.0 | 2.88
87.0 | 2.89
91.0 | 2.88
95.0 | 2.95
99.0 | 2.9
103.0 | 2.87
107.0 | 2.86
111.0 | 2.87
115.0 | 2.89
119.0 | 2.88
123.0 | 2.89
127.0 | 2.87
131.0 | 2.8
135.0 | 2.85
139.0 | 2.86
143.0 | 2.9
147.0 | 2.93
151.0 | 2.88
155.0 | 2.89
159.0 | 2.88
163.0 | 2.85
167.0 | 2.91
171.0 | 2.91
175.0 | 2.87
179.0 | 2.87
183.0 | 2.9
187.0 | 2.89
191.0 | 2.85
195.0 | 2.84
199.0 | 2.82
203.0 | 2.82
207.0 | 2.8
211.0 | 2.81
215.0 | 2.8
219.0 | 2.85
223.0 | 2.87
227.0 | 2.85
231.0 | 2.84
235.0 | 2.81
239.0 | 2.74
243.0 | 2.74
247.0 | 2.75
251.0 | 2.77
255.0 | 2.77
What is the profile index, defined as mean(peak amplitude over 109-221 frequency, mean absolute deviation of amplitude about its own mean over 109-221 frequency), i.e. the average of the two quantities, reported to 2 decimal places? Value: 1.48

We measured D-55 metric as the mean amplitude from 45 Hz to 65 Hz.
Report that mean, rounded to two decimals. 2.74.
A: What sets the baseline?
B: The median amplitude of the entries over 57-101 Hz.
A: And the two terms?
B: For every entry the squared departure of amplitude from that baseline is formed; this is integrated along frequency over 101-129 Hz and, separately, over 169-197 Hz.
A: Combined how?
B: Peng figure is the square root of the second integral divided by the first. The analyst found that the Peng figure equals 1.6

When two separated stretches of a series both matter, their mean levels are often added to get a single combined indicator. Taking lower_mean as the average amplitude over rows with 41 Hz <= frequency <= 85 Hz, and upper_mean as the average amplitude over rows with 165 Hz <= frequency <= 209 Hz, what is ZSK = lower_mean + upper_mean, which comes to 5.65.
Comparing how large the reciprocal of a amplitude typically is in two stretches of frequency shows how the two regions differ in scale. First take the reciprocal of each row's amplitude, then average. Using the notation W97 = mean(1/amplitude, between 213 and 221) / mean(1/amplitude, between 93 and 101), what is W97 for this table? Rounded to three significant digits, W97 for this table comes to 1.04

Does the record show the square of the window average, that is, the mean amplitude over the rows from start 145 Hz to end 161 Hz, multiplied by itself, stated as 8.38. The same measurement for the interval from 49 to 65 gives 7.76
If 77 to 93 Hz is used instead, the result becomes 8.31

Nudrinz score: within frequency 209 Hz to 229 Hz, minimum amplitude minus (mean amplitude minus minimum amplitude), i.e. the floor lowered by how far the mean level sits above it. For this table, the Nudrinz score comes 2.76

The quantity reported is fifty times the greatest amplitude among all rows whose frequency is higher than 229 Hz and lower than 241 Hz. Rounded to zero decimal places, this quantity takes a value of 142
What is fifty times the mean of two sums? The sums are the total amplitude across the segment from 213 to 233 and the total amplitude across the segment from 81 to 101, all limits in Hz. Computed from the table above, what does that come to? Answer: 718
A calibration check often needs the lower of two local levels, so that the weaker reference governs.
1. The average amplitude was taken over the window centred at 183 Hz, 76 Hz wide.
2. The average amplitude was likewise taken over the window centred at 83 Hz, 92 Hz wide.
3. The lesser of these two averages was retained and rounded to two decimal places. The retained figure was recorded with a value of 2.82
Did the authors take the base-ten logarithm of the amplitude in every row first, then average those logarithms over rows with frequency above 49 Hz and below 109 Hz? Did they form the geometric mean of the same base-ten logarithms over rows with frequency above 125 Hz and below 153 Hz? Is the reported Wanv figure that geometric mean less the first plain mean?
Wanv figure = 0.001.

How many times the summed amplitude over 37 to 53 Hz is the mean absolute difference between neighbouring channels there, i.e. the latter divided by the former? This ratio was 0.0055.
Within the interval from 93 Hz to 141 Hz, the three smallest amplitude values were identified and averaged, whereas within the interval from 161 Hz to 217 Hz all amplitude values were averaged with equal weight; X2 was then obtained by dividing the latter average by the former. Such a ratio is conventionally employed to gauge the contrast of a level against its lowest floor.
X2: 1.01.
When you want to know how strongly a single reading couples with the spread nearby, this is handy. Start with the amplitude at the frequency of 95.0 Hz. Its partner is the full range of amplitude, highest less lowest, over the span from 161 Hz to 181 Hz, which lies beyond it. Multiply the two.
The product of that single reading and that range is 0.177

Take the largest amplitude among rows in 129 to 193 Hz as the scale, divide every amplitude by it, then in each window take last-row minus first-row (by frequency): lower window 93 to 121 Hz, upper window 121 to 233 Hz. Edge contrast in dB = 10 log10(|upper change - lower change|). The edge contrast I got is -22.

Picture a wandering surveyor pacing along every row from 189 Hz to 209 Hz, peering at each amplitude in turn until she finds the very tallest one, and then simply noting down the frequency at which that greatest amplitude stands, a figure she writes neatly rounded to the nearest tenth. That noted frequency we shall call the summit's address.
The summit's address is 191.0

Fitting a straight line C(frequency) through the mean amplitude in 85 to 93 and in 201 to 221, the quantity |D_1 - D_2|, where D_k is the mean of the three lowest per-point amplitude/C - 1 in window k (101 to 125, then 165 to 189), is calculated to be 0.018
